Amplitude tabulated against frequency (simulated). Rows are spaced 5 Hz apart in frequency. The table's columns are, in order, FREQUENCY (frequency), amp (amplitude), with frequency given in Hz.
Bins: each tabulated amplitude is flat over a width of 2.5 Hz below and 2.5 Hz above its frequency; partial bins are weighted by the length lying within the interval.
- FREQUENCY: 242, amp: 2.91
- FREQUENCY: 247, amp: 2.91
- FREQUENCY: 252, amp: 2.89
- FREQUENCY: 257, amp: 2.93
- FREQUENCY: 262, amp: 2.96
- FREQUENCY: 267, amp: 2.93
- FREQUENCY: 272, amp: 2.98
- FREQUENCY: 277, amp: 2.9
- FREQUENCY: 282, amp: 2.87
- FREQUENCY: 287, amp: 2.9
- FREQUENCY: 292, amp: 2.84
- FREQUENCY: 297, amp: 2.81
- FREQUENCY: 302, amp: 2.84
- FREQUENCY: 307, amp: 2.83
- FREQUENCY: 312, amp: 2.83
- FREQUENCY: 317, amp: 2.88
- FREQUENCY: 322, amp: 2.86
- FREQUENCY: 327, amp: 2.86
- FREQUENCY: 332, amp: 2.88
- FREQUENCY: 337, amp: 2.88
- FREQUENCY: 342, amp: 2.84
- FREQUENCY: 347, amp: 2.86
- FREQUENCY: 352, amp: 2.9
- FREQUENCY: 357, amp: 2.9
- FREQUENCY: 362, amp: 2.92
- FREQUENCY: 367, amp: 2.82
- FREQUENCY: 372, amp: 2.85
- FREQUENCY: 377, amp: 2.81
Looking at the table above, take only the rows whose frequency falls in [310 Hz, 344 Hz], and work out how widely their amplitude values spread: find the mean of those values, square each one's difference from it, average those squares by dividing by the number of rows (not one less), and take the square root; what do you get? 0.019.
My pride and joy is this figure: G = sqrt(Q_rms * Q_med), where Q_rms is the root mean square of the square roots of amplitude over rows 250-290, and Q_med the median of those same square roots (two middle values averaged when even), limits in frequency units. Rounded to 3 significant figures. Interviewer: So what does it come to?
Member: 1.71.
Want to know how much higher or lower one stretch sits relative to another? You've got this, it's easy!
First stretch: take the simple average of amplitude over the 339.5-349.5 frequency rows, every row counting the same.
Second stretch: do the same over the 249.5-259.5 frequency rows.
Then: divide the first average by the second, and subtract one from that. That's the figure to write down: -0.021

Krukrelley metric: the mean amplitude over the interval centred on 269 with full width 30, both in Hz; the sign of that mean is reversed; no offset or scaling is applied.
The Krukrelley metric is -2.93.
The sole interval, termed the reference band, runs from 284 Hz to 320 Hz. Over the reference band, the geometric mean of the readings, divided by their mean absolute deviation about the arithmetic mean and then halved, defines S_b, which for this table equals 58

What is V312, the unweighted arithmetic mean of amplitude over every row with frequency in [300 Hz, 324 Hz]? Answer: 2.85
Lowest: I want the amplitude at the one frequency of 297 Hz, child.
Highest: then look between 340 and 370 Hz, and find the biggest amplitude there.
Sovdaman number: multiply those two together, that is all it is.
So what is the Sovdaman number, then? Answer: 8.21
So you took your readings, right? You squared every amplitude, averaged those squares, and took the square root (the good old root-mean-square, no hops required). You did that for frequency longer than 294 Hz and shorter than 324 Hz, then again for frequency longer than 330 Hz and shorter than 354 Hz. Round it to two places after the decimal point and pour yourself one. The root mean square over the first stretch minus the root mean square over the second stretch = -0.03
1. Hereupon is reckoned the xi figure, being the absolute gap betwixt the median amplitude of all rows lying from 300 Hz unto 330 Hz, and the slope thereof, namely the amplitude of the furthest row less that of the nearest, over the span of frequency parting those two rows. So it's 2.85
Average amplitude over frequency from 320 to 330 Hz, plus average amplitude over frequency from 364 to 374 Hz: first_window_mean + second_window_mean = 5.70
